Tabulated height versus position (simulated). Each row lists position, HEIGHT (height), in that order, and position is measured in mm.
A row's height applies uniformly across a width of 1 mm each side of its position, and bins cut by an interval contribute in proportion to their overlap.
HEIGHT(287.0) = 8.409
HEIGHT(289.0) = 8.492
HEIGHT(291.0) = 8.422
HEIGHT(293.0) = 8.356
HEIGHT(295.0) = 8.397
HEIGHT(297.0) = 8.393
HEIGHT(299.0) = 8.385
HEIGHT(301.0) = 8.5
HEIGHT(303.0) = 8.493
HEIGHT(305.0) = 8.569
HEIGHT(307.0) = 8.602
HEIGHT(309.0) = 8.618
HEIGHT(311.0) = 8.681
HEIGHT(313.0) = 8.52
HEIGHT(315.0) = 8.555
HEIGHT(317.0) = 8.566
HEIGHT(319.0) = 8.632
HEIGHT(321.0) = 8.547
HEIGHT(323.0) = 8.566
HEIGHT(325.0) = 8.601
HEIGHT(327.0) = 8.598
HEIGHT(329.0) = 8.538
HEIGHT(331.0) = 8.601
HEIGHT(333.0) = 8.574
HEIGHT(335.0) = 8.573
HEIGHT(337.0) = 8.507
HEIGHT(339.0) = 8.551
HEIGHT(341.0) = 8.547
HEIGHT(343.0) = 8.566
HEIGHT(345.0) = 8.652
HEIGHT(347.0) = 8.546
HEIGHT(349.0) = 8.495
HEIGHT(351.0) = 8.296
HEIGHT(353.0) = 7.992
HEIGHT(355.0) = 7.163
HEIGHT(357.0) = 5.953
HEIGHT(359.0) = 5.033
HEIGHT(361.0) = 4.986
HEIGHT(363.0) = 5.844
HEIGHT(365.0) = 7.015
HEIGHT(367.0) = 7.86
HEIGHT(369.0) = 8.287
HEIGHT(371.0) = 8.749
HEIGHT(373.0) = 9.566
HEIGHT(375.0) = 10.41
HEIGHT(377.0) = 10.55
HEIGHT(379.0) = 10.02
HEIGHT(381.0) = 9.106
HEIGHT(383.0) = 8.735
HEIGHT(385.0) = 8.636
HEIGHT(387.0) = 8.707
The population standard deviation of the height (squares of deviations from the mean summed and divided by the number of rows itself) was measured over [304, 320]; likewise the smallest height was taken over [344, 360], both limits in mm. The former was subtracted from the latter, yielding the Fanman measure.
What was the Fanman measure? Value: 5.0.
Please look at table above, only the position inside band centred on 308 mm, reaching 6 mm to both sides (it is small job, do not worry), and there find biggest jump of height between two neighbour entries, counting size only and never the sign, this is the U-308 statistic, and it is 0.16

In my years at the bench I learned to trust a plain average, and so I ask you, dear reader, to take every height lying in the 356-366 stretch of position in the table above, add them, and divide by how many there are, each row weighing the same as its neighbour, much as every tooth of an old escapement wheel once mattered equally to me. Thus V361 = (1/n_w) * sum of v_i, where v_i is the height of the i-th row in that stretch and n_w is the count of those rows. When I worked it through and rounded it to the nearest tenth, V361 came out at 5.8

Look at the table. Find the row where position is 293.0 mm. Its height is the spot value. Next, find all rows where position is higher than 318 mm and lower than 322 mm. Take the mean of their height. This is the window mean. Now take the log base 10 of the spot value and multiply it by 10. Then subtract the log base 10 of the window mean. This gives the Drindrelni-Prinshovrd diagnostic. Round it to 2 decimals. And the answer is 8.29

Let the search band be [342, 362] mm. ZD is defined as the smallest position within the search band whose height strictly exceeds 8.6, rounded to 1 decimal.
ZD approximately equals 345.0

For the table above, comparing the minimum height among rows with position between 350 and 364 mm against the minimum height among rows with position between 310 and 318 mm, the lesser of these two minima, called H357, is 5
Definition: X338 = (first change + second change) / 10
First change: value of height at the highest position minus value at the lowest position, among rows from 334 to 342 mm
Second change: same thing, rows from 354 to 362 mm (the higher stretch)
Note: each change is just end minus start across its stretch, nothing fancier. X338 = -0.22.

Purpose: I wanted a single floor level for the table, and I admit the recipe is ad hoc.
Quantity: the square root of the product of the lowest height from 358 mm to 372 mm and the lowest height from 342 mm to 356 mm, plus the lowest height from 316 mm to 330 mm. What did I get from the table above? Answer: 14.5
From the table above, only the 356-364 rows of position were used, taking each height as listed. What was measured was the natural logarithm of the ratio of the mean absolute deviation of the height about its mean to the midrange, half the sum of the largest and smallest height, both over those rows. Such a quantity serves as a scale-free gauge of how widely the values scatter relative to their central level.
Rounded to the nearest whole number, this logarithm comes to -3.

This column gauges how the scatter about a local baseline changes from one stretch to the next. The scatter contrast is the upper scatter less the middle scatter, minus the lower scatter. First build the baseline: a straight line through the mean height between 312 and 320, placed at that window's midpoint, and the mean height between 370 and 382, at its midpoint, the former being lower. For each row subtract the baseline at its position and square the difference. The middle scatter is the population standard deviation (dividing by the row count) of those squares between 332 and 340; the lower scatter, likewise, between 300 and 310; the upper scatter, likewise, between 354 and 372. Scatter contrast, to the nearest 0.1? 6.8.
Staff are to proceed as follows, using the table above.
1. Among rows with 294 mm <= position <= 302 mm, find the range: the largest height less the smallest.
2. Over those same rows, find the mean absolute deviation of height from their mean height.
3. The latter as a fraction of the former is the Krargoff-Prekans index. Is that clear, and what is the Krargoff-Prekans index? 0.353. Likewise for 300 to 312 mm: 0.301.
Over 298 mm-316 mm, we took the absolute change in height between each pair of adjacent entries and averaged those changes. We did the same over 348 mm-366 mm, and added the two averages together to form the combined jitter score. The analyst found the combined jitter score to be 0.76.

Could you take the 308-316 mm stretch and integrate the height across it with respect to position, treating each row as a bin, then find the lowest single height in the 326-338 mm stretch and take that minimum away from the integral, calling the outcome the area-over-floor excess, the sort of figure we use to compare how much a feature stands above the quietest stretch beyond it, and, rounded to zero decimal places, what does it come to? 60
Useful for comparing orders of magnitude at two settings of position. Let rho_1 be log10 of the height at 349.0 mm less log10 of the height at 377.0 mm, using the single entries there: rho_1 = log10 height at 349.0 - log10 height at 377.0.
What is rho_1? -0.0941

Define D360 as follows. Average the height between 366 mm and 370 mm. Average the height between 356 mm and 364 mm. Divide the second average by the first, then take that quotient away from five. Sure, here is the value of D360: 4.32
